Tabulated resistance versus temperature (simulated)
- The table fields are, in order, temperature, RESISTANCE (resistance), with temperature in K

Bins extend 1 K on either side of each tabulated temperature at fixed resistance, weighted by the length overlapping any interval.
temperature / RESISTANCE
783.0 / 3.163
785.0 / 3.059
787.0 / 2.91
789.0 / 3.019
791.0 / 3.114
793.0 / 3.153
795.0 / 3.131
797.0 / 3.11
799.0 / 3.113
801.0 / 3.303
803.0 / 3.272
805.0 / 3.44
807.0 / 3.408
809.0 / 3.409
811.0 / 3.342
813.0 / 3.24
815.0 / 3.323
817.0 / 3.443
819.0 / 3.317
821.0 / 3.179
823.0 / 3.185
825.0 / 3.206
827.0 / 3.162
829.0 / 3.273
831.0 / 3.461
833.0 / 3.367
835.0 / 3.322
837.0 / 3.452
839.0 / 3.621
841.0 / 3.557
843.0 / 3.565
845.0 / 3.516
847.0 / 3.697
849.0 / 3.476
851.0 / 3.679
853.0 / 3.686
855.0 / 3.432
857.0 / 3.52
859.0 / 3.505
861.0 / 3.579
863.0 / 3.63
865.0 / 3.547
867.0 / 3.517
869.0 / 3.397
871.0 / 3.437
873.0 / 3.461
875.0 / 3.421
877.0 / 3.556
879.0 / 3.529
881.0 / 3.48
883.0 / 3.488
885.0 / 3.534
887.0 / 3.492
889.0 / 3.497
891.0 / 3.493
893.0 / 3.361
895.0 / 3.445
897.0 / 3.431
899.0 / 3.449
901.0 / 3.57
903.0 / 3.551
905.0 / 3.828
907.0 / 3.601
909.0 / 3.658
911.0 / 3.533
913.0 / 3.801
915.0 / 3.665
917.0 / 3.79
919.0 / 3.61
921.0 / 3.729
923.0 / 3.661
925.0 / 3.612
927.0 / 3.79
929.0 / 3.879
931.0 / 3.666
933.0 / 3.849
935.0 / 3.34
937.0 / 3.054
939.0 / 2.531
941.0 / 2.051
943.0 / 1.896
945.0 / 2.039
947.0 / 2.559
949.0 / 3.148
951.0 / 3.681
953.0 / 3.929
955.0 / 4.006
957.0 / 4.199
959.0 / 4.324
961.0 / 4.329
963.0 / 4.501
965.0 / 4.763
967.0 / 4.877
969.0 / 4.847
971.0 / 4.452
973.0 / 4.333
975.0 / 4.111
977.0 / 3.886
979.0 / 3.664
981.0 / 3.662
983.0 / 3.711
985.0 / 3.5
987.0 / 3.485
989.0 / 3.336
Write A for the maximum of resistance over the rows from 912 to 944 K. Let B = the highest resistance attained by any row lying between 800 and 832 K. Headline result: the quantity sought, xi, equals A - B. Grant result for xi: 0.4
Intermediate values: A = 3.879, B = 3.461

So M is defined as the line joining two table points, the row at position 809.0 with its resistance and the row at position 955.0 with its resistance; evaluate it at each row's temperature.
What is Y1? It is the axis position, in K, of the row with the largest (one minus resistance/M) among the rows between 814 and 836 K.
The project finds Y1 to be 827.0 K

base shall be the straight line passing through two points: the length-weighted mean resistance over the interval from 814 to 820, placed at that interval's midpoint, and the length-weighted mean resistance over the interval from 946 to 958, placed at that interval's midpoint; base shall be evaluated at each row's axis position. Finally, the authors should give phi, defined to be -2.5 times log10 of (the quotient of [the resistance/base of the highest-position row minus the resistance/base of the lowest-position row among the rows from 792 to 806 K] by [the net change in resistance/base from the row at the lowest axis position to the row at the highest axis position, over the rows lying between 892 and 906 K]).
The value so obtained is 0.5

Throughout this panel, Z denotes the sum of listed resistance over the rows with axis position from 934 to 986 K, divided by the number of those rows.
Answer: 3.7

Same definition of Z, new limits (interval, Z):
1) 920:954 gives 3.2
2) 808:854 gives 3.4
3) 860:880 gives 3.5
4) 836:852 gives 3.6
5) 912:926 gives 3.7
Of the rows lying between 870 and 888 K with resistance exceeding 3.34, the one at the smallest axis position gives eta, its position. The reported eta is 871.0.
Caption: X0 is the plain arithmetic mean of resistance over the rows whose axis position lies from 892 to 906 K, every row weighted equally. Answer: 3.52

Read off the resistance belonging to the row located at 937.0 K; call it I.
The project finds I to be 3.054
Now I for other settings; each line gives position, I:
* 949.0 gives 3.148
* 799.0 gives 3.113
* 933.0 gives 3.849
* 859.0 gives 3.505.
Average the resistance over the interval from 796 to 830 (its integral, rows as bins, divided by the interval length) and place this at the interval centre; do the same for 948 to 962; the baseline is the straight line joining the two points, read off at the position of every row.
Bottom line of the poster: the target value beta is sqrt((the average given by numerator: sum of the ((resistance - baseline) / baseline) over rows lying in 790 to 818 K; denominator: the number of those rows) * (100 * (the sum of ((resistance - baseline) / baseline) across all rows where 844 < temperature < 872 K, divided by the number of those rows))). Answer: 0.13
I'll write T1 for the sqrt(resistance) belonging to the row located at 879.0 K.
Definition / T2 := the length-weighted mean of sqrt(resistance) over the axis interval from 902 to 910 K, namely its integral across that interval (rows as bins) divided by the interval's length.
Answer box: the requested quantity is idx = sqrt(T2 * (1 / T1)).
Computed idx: 1.01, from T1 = 1.88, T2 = 1.91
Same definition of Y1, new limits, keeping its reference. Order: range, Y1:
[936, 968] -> 943.0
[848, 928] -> 893.0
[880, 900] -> 893.0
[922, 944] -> 943.0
